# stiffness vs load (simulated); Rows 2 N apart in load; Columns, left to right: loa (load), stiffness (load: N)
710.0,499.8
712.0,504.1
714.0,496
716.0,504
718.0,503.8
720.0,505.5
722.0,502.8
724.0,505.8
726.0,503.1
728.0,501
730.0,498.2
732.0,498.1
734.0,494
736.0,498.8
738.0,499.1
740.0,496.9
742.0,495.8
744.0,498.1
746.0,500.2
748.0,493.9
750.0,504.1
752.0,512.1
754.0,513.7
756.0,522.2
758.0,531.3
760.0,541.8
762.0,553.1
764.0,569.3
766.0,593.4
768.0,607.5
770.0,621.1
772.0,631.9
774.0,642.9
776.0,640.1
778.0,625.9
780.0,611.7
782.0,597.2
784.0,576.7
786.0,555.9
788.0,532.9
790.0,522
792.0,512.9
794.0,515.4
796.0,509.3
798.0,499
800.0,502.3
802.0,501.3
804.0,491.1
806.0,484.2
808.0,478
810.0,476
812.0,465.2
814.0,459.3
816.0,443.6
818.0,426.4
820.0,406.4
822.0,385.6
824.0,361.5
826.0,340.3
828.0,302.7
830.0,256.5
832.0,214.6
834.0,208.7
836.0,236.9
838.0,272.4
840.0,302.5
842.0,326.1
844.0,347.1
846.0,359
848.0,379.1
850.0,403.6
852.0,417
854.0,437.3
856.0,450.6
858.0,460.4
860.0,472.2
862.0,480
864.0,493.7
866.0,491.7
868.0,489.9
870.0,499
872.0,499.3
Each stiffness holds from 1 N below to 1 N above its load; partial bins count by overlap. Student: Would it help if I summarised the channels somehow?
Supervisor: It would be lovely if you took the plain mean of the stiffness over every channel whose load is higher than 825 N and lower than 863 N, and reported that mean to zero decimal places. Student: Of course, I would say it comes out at 351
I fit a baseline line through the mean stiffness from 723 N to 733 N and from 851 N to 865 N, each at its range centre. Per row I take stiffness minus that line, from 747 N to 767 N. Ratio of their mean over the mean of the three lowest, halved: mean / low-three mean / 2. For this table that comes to 2.2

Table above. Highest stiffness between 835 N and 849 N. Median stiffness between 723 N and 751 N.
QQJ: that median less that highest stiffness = 119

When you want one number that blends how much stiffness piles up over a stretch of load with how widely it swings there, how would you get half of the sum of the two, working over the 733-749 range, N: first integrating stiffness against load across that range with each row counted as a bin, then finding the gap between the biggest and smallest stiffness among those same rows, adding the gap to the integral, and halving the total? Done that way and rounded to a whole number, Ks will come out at 3980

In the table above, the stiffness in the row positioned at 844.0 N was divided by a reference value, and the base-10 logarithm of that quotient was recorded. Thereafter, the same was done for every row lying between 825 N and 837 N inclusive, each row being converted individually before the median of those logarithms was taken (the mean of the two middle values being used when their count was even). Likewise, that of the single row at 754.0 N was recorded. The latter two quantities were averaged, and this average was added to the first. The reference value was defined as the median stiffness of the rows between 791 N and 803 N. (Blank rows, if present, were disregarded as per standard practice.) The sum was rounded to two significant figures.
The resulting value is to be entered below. -0.32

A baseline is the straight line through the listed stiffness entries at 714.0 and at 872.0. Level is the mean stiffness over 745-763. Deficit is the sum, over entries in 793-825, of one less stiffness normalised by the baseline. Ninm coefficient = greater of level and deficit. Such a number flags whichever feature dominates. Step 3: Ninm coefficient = 519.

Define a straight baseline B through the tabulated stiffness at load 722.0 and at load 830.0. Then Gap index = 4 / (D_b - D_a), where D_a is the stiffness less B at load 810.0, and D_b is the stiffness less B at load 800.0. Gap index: 1.14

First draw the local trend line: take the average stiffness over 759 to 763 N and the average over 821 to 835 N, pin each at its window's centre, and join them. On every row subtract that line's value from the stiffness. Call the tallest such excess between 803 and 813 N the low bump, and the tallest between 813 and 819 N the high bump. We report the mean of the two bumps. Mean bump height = 112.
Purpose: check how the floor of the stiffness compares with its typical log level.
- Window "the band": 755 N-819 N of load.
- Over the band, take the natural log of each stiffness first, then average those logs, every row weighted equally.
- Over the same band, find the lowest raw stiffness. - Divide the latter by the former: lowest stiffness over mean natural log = 68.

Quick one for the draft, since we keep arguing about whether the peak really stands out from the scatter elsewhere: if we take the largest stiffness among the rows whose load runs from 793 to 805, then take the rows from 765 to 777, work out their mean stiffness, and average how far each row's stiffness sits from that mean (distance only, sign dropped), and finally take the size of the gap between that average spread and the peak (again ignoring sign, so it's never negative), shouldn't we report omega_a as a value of 500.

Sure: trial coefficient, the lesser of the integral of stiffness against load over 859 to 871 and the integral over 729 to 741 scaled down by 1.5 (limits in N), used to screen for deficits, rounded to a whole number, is 3980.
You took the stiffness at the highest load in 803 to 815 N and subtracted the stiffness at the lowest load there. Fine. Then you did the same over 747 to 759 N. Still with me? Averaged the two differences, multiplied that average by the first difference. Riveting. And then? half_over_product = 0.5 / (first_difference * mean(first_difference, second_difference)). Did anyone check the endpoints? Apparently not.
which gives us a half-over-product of -0.0056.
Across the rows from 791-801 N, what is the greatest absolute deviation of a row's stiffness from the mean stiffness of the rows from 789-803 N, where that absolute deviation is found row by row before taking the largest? 10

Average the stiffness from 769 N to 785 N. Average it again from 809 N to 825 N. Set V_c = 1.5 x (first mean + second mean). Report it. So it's 1570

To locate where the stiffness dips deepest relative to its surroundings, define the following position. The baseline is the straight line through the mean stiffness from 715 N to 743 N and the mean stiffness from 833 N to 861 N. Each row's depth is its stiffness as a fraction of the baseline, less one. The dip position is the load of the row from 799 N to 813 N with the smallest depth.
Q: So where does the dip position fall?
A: 812.0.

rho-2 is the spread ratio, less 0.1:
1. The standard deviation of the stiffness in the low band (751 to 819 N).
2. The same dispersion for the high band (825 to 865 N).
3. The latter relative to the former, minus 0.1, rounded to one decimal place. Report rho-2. 1.4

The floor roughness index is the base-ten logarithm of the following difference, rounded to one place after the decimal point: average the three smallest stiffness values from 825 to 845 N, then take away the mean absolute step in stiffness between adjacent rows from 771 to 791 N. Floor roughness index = 2.3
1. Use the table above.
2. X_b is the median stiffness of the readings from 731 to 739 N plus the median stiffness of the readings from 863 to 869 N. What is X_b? 990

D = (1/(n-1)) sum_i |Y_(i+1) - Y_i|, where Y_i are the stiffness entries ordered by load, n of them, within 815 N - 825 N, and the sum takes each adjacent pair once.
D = 21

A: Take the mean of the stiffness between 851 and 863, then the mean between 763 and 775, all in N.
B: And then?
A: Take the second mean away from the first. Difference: -158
